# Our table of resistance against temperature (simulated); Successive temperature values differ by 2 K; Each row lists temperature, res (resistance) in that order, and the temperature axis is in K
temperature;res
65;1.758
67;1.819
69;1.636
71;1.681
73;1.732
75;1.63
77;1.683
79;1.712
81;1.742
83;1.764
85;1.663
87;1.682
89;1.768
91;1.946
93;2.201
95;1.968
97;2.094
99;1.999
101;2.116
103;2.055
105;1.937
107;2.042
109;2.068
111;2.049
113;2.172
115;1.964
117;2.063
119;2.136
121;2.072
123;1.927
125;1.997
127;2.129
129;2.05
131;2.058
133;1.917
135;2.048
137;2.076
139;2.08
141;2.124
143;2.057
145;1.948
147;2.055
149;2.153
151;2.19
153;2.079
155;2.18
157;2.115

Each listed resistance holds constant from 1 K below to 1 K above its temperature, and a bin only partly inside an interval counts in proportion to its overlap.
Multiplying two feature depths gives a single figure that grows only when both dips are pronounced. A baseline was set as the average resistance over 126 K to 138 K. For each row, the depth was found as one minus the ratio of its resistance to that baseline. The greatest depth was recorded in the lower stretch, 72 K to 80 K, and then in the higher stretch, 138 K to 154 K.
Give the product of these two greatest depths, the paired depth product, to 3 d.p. 0.010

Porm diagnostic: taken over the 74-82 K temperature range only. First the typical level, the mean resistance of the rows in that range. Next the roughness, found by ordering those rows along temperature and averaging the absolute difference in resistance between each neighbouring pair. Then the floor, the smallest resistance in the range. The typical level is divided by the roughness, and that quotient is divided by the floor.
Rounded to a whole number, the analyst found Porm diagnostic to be 28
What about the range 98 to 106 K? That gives 11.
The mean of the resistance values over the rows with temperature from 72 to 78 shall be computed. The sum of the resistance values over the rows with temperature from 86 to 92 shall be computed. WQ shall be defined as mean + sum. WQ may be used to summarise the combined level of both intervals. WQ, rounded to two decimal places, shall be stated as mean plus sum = 7.08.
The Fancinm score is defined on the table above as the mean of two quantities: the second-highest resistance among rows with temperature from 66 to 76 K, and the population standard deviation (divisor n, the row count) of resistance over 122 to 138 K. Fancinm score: 0.90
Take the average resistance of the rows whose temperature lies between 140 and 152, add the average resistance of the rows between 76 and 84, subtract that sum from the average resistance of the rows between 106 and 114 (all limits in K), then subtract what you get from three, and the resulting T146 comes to 4.73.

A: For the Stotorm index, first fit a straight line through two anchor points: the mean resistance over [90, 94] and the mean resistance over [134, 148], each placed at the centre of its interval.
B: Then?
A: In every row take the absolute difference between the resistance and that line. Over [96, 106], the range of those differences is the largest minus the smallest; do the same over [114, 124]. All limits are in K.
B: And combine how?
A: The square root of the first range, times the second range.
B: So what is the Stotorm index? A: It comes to 0.046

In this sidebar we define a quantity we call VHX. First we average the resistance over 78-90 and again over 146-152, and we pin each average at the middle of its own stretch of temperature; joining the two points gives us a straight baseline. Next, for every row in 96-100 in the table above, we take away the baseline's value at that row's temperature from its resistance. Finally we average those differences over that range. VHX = 0.24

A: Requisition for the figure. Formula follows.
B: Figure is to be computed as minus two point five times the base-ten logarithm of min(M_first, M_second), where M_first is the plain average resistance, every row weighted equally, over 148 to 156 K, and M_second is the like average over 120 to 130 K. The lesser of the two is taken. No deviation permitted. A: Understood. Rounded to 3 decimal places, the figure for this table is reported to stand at -0.771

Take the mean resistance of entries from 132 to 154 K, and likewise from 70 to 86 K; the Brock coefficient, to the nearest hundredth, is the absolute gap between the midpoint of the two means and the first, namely 0.18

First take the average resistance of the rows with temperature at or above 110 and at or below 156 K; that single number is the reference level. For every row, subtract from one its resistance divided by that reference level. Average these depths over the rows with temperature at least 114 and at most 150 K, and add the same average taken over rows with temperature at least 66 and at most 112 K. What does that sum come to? 0.10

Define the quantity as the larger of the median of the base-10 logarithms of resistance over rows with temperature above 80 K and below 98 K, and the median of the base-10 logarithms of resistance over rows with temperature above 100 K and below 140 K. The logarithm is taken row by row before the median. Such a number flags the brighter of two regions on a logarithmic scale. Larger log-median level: 0.313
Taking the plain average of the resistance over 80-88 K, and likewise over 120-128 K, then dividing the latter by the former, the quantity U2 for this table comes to 1.186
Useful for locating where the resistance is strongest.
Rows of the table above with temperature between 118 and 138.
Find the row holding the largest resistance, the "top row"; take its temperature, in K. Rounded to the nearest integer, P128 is 119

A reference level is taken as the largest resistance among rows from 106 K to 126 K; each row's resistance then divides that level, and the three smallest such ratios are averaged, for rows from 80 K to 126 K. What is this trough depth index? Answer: 1.00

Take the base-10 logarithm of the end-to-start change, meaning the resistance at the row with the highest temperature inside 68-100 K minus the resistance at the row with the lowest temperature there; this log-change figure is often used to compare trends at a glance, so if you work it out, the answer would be -0.44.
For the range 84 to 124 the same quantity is -0.58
